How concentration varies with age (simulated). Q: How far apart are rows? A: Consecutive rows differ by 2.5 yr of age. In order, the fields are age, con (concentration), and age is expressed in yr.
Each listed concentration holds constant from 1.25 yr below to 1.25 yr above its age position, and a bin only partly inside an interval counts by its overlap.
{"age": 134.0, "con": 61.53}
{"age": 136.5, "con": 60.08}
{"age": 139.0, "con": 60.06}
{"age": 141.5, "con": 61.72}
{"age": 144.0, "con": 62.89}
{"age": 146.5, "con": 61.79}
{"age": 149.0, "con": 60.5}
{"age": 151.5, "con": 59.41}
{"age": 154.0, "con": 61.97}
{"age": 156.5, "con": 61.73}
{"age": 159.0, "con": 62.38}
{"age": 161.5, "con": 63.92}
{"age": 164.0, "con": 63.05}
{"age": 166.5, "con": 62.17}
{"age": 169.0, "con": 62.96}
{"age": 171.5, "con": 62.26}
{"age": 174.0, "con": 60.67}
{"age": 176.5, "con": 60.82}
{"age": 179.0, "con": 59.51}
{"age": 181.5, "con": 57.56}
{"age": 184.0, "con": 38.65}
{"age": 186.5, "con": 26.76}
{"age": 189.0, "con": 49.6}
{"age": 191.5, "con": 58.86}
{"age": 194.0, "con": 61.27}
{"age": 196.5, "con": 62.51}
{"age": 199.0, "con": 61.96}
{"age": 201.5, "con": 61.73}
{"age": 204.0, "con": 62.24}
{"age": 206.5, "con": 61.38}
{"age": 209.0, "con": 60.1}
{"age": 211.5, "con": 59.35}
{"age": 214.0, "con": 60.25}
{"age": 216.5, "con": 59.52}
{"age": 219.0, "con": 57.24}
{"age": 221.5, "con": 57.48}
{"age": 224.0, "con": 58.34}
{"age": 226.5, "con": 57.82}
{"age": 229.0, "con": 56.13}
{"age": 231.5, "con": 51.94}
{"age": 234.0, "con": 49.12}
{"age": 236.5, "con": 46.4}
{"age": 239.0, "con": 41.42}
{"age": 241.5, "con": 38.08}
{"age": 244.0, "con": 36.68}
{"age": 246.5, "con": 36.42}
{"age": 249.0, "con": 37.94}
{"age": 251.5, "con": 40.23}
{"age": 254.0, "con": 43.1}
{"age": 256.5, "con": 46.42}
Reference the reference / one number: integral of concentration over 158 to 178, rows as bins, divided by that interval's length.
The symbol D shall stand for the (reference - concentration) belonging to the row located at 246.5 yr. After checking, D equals 26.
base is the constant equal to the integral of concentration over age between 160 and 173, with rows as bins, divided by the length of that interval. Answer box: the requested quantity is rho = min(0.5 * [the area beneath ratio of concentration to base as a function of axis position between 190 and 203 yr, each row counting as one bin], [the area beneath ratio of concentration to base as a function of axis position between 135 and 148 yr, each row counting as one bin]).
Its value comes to 6.3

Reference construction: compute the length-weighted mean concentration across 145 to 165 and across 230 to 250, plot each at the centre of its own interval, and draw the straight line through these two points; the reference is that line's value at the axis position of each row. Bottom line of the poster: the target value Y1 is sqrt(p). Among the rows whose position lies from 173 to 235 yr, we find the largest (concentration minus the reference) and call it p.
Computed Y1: 3.5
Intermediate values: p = 12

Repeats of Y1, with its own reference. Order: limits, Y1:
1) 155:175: 2.1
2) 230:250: 2.7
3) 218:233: 3.5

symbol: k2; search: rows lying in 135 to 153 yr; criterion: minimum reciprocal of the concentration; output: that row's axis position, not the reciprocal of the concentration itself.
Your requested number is 144.0 yr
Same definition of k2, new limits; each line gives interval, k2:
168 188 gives 169.0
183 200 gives 196.5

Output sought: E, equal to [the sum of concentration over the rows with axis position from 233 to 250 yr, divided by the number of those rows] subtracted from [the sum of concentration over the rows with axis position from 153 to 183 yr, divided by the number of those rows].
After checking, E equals 21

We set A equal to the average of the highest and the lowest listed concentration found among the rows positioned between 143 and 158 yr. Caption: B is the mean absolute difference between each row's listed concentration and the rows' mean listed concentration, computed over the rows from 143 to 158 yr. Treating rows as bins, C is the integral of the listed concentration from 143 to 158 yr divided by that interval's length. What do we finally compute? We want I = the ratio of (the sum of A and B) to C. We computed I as 1.01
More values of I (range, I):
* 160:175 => 1.01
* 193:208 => 1.01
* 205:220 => 1.01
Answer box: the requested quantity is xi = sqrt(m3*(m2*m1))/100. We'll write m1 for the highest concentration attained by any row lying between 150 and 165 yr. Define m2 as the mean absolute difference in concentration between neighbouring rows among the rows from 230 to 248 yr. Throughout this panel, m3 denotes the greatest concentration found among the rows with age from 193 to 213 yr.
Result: 1.0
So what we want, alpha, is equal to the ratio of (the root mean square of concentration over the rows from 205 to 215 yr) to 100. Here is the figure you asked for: 0.60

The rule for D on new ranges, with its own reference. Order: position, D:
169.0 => -1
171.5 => 0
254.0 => 19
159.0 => 0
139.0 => 2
